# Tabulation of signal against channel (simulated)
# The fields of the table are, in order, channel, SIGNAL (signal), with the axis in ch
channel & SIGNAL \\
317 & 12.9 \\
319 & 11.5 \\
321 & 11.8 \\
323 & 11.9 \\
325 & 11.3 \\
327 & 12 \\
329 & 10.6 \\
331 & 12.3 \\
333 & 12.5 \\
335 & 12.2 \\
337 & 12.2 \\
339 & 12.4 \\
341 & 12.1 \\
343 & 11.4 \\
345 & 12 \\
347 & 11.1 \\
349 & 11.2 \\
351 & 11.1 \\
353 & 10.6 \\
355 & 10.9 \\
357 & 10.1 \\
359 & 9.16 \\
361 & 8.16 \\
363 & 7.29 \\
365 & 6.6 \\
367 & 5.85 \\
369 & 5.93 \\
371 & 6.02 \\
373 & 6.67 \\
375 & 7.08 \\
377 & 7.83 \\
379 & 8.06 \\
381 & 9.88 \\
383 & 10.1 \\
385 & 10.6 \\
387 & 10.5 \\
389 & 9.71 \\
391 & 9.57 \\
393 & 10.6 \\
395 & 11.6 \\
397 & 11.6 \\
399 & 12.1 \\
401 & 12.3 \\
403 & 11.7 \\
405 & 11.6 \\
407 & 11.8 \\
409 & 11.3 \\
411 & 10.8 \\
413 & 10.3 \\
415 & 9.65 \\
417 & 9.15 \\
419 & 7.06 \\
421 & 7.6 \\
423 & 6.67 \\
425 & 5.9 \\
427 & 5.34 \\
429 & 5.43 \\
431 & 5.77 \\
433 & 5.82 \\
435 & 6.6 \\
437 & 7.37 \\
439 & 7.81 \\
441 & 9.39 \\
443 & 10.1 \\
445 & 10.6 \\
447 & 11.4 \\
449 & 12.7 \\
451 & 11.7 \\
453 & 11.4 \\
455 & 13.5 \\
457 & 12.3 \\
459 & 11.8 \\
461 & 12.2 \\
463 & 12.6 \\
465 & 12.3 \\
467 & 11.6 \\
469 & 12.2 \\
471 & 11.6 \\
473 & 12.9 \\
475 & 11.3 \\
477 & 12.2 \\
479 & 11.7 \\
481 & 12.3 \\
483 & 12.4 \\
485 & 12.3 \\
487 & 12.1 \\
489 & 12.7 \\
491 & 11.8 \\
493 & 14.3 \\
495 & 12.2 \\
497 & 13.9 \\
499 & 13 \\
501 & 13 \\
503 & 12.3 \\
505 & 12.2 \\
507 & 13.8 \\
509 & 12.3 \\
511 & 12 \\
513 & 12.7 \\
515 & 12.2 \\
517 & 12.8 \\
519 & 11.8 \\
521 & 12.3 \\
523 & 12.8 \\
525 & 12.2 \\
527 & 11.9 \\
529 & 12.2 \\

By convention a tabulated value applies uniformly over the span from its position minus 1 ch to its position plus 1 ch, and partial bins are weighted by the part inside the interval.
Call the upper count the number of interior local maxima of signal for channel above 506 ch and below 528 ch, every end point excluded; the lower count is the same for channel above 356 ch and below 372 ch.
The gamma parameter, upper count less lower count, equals 3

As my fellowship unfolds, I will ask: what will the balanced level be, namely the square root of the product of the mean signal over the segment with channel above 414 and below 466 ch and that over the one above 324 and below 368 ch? 9.9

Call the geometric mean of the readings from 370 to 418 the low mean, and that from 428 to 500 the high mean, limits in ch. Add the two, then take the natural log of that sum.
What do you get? 3.03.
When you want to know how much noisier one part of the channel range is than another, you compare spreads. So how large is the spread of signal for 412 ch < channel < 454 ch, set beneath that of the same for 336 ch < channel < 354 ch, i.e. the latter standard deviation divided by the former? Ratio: 0.3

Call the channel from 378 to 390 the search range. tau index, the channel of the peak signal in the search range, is 385 ch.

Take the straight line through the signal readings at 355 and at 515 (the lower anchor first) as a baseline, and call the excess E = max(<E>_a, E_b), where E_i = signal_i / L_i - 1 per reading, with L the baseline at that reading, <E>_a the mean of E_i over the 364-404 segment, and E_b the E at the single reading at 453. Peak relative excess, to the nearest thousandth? -0.025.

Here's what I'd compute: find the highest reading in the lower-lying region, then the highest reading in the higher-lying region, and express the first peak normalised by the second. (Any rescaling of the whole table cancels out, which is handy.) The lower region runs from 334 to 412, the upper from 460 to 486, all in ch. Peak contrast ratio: 0.96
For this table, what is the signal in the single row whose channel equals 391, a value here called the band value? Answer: 9.57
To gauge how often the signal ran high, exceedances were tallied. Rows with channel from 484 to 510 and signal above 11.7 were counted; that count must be 13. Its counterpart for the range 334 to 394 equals 5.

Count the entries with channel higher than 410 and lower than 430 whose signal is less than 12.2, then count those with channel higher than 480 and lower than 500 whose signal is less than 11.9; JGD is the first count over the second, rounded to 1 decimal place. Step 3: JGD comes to 10.0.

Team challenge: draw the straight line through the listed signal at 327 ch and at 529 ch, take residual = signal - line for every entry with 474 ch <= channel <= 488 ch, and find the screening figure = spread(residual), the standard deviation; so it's 0.4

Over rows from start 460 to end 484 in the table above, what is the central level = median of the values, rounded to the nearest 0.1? 12.2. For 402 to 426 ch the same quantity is 10.0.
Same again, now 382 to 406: 11.1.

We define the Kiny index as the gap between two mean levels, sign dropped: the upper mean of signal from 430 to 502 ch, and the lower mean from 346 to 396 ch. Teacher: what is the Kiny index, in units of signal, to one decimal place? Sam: 2.3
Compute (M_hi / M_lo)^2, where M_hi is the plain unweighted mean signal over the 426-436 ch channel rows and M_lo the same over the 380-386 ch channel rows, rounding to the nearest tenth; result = 0.3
